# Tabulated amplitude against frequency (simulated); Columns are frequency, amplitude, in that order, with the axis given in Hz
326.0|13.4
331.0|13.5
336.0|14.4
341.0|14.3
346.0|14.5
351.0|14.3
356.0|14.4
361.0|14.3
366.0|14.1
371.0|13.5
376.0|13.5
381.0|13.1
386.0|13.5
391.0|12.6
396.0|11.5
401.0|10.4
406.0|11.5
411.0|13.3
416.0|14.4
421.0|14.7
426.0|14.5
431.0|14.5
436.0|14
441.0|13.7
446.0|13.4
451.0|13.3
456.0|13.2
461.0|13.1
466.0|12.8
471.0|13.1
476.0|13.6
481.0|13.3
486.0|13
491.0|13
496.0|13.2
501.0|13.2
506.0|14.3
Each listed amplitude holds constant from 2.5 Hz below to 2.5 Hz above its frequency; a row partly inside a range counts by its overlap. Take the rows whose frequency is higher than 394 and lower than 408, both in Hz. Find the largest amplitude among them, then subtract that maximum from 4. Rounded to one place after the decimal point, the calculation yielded -7.5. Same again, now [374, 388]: -9.5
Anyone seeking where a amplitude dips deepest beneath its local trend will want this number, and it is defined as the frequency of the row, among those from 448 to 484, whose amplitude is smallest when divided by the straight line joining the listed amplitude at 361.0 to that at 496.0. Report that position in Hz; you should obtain 466.0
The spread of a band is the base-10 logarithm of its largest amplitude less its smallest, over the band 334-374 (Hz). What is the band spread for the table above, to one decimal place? 0.0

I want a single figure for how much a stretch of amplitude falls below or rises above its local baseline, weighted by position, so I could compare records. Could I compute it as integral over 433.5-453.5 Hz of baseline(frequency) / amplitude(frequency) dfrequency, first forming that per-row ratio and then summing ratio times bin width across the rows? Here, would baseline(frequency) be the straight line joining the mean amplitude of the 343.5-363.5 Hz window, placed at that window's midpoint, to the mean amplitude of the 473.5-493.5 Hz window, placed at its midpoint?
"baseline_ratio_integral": 20.0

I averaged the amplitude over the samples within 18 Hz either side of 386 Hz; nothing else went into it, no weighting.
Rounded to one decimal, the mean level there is 12.6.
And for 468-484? 13.3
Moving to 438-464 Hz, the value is 13.3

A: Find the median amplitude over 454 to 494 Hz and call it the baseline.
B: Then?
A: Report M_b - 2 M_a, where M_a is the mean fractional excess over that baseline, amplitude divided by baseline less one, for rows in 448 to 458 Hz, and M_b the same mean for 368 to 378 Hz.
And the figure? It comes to 0.01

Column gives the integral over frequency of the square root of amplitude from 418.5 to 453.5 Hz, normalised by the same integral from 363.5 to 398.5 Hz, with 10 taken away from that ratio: -8.966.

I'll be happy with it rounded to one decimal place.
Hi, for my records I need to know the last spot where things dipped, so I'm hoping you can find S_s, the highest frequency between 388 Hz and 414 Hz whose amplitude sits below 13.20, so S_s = 406.0 Hz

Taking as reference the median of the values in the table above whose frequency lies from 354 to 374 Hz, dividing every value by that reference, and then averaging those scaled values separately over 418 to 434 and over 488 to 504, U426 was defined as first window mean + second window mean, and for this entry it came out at 1.95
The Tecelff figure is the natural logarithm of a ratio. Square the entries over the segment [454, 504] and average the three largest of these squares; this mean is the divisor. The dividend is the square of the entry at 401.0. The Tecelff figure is -0.50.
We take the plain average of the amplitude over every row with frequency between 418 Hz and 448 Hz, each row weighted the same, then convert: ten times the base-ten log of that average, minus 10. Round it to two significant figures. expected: 1.5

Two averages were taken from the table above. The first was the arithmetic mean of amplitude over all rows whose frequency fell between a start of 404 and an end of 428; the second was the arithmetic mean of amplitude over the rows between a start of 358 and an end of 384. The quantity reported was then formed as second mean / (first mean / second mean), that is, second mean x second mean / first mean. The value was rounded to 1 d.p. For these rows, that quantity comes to 13.7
